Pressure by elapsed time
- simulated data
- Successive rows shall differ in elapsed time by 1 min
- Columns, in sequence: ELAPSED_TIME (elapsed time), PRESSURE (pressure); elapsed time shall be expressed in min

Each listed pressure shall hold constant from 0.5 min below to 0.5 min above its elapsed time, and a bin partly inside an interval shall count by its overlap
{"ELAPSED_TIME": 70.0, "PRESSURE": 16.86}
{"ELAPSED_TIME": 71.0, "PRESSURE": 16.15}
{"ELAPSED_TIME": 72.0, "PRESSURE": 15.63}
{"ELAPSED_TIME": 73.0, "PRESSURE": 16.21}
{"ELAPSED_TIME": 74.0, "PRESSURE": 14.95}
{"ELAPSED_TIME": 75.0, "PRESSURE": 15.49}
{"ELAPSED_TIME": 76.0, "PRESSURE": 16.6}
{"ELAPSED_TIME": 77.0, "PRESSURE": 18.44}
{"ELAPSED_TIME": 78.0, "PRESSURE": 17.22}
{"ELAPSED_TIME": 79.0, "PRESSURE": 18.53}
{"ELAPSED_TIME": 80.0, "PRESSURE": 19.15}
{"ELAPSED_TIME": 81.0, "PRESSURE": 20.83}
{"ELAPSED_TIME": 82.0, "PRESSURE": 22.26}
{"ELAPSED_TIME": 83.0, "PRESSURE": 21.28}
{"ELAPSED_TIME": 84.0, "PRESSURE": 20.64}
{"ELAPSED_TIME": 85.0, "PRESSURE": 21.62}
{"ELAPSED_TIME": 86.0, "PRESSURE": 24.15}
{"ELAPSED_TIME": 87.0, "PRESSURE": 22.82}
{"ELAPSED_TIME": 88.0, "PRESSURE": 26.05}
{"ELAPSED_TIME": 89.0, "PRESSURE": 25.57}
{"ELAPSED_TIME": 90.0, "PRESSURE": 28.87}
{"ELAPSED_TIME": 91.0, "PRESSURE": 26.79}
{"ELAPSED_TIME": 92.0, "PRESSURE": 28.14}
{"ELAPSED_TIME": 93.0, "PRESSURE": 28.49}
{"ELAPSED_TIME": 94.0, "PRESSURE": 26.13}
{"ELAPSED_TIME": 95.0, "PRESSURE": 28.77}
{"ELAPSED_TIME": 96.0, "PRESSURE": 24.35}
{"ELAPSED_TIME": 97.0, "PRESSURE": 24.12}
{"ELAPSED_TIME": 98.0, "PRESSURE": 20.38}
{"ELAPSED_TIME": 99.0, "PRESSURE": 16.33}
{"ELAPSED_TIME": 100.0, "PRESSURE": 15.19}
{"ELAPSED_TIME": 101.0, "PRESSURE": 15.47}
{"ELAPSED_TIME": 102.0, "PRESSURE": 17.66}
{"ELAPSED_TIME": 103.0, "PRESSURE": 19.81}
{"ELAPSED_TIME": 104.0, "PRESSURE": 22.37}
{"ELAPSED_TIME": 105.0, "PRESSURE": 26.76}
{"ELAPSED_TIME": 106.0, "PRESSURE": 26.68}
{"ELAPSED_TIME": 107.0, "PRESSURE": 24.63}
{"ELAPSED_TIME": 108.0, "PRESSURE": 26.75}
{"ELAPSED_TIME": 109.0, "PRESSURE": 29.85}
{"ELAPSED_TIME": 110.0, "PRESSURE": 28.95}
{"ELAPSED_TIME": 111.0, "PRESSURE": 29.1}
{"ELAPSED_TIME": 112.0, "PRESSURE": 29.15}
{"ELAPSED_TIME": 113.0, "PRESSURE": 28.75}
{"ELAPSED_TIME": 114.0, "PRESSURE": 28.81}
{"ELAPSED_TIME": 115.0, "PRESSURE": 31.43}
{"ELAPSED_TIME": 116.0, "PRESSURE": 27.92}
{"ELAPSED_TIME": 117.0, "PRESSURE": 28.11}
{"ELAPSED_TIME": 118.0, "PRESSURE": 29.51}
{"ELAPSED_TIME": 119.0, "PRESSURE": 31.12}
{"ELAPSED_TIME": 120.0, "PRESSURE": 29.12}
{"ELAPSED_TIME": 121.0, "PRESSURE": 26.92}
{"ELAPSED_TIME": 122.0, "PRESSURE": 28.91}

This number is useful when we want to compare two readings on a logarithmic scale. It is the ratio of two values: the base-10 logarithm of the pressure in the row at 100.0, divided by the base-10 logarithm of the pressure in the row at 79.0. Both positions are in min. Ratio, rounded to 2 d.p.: 0.93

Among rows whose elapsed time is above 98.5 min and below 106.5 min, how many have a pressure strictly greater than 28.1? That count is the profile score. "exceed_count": 0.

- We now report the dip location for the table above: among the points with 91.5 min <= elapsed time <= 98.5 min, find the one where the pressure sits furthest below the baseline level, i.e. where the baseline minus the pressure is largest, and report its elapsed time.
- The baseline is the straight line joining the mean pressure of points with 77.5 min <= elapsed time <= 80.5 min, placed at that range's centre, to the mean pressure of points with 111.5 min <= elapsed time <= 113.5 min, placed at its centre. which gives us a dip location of 98.0 min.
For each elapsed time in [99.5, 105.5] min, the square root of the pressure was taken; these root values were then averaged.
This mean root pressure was 4.4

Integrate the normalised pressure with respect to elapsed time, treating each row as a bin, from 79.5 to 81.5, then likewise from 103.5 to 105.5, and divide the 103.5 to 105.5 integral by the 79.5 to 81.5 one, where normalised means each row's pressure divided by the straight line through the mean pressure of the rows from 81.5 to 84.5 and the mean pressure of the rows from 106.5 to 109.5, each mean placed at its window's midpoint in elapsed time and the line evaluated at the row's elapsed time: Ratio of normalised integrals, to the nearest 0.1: 1.0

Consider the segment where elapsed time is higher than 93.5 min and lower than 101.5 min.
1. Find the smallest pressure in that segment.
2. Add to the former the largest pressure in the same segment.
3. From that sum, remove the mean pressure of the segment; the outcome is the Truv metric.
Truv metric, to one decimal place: 22.6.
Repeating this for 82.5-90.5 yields 25.6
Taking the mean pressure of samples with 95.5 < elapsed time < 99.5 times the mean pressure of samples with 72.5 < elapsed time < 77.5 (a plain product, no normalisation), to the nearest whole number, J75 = 348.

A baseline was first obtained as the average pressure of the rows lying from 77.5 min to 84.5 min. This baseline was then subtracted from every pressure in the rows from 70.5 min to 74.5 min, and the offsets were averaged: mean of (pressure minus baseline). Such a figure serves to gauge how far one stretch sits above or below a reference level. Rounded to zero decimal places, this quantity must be -4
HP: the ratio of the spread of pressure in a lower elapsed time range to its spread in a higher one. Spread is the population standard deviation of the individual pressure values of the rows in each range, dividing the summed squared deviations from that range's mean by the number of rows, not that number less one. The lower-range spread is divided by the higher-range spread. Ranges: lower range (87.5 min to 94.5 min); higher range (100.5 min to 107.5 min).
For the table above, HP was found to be 0.30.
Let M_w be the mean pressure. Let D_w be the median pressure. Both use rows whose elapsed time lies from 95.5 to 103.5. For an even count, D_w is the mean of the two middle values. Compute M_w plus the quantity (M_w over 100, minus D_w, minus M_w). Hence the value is -18.5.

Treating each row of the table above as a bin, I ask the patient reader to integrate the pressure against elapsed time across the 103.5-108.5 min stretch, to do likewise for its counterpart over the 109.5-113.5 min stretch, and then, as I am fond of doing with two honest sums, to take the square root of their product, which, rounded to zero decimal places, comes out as 121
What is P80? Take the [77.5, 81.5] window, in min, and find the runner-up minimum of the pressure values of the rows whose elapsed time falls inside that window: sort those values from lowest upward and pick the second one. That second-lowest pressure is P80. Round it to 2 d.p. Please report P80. 18.53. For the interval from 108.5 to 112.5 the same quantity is 29.10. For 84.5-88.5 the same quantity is 22.82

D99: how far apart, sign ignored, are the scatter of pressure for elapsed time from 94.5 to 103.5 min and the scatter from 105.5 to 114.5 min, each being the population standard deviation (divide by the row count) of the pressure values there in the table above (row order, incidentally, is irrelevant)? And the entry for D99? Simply 2.82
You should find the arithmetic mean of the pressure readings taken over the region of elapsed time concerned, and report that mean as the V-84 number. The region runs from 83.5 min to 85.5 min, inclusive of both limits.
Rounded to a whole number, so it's 21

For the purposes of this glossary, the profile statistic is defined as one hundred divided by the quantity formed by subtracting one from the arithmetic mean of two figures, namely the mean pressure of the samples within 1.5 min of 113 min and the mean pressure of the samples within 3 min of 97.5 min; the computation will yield 4.13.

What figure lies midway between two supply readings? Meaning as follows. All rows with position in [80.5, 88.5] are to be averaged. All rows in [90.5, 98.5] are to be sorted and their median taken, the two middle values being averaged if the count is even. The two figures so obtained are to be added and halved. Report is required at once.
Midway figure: 24.5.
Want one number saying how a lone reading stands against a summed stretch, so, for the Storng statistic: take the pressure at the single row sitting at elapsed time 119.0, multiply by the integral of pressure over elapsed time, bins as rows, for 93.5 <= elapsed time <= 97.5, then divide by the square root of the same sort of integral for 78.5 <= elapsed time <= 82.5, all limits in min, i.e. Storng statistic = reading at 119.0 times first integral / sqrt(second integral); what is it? 358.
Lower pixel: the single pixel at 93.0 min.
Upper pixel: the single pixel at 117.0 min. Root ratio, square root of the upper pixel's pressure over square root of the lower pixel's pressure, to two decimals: 0.99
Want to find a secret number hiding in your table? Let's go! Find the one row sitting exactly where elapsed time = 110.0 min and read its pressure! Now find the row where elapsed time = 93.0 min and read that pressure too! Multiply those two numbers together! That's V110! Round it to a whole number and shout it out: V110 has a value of 825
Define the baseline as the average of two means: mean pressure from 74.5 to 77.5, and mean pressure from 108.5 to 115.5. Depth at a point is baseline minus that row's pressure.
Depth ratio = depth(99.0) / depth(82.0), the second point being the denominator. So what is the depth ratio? 7.7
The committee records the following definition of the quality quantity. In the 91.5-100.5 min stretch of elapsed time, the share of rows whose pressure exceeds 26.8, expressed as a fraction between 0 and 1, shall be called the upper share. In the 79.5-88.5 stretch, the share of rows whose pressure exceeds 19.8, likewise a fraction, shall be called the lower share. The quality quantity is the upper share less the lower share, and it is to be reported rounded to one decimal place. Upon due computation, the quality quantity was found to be -0.6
